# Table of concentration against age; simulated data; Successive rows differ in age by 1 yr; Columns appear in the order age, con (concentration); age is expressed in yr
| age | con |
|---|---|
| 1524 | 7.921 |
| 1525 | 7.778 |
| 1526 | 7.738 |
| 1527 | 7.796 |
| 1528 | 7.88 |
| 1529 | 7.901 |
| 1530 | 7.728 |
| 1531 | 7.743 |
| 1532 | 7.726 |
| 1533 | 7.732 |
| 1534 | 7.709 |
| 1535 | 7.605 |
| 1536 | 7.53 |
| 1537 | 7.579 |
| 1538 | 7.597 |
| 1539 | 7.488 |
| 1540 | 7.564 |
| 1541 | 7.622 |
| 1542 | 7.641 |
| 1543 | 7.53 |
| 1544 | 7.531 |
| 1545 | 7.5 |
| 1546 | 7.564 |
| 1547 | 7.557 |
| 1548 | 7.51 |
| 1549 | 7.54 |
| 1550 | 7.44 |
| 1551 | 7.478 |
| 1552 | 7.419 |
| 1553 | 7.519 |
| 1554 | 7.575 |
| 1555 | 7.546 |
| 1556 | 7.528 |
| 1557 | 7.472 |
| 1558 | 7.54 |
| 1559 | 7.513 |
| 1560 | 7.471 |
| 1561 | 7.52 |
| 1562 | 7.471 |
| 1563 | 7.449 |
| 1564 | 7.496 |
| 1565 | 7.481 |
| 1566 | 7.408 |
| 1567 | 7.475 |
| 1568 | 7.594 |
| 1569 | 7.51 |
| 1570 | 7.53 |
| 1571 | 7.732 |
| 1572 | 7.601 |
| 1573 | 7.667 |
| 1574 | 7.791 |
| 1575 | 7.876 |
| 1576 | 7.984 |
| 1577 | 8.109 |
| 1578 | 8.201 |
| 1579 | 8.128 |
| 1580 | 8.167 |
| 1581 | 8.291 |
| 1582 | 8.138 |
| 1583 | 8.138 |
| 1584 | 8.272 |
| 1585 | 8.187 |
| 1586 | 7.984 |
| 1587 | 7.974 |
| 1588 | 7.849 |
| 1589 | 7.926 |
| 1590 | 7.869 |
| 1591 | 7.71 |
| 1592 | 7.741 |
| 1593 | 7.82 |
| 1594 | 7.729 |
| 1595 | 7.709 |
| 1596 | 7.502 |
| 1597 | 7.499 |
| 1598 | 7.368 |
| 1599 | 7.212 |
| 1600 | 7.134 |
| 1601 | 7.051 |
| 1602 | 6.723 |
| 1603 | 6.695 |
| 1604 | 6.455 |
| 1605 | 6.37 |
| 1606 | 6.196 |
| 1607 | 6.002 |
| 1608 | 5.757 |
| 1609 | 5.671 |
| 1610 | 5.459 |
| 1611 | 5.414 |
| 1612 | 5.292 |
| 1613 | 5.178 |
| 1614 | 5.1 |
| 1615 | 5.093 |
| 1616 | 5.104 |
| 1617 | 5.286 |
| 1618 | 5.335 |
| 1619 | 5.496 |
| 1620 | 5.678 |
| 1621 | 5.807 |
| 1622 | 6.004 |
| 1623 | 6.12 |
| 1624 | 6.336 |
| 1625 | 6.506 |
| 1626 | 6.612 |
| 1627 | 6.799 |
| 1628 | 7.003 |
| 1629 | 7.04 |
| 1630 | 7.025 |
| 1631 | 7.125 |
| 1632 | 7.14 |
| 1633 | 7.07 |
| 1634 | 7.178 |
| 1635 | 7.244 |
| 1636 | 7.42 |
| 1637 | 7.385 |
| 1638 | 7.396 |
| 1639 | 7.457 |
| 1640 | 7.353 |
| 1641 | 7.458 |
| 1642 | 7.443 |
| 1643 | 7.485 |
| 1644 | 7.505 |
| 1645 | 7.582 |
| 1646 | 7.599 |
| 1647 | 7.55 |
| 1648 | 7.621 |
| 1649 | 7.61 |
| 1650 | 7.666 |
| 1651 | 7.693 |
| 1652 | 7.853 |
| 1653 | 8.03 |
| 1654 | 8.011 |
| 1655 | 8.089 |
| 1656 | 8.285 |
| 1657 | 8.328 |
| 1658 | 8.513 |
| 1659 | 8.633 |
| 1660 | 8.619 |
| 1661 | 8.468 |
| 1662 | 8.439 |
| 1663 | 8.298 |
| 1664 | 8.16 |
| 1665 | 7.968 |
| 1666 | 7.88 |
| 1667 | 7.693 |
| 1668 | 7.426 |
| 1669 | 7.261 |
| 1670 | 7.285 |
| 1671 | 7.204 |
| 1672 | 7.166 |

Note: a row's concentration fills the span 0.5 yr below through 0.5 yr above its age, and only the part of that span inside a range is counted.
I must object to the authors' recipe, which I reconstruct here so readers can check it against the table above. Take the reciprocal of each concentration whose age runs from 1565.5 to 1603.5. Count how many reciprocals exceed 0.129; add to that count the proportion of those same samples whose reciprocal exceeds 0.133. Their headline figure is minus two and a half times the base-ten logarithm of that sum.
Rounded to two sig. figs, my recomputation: -3.3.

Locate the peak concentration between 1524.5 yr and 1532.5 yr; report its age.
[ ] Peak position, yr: 1529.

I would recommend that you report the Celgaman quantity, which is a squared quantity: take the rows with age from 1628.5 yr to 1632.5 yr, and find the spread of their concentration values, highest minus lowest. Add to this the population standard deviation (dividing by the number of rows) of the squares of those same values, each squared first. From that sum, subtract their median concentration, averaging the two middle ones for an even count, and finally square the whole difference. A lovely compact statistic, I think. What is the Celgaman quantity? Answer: 39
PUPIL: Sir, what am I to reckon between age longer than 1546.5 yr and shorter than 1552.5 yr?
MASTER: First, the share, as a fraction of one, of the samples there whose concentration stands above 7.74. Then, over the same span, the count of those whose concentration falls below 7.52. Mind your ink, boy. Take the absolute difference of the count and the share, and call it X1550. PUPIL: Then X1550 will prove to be 4.0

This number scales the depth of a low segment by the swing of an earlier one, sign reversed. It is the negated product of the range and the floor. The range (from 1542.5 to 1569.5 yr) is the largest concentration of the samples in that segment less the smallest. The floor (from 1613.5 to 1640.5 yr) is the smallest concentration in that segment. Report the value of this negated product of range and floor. -1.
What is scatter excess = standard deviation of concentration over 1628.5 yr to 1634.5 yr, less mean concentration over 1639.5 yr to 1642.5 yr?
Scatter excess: -7.36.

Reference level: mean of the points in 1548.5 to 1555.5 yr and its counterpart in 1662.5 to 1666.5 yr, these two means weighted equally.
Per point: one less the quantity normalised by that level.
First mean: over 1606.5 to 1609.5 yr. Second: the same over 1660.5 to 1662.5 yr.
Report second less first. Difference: -0.34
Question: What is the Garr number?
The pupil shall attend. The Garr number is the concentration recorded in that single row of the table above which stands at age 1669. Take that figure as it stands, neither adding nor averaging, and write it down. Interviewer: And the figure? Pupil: 7.261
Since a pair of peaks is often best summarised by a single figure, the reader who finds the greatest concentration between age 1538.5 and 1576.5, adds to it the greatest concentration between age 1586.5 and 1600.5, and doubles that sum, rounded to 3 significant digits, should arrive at 31.9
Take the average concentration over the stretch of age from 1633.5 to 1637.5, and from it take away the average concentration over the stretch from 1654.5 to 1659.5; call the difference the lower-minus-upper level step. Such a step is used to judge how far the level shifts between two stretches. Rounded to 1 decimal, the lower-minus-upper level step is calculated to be -1.1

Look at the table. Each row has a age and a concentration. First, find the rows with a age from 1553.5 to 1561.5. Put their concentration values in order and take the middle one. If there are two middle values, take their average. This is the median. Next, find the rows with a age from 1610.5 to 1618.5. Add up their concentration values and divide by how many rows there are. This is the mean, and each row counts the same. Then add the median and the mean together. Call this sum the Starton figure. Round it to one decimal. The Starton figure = 12.7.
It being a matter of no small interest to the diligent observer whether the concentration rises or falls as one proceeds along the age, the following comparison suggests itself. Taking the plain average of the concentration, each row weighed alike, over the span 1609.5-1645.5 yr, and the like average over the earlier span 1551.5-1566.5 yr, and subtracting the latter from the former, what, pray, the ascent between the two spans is -1.0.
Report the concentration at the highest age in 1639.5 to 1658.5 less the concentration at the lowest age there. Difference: 1.2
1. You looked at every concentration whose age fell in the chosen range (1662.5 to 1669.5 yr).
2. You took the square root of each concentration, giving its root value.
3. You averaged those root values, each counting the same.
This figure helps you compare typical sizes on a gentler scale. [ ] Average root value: 2.79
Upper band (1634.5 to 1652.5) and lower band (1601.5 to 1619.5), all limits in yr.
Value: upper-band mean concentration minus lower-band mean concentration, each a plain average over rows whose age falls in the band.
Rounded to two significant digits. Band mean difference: 1.8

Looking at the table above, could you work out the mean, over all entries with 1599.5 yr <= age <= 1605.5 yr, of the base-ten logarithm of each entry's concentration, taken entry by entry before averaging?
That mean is 0.83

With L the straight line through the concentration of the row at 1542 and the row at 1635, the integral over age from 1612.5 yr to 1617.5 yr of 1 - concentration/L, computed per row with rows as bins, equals 1.5 yr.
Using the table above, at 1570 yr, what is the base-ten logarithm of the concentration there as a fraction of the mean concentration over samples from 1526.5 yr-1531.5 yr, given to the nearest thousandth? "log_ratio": -0.016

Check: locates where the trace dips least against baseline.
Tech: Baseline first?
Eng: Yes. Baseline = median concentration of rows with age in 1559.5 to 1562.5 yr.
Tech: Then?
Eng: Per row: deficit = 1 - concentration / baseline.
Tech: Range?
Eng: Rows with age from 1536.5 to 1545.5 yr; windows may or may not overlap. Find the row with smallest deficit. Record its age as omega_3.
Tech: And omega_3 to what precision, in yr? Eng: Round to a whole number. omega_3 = 1542 yr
